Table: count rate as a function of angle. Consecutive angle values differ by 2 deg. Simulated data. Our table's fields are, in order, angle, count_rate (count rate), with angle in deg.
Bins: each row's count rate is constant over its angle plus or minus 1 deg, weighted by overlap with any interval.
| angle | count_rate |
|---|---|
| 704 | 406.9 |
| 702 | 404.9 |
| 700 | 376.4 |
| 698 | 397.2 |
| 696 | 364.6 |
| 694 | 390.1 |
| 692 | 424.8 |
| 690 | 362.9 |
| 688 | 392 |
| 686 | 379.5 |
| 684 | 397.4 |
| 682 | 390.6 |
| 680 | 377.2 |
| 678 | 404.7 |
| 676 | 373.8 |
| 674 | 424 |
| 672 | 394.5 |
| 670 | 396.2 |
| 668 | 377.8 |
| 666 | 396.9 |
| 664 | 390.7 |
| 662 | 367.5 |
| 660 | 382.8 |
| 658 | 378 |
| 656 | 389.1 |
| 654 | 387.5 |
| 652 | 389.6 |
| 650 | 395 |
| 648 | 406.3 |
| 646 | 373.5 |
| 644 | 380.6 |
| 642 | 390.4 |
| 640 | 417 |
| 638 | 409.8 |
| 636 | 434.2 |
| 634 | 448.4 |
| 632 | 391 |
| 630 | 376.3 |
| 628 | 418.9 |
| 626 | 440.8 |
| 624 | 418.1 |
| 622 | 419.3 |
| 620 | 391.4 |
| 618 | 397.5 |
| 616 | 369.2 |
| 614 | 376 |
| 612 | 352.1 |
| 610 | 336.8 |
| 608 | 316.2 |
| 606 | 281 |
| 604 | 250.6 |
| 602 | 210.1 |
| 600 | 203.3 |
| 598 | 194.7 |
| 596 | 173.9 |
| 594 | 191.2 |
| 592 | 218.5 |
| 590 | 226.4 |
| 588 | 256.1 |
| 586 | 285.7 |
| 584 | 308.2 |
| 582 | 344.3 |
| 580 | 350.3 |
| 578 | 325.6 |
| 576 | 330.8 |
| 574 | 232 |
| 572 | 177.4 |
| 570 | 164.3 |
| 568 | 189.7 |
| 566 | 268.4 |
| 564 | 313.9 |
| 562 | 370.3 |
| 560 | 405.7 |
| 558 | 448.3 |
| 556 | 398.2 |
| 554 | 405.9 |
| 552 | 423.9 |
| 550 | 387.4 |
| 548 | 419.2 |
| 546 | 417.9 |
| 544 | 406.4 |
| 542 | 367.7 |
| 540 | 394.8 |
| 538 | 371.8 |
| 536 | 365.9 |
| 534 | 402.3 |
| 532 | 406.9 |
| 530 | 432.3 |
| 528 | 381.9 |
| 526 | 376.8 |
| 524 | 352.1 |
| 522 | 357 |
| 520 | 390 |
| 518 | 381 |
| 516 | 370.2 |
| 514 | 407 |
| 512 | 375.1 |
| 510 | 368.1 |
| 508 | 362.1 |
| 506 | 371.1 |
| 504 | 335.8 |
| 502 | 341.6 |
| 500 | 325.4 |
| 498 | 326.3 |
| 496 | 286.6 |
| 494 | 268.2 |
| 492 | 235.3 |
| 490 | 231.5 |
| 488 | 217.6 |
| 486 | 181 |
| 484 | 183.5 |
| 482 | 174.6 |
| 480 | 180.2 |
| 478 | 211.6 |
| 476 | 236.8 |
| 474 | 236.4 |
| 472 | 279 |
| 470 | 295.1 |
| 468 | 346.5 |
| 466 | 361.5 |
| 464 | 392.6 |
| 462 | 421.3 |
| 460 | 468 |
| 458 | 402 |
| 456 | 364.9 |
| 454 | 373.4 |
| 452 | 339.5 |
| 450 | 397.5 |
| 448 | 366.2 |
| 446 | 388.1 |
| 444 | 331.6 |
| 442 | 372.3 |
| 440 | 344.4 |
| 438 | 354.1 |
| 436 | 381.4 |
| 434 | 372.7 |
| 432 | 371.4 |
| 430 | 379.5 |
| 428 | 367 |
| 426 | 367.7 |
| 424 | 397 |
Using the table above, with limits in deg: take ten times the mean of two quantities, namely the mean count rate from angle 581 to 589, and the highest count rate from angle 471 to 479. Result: 2888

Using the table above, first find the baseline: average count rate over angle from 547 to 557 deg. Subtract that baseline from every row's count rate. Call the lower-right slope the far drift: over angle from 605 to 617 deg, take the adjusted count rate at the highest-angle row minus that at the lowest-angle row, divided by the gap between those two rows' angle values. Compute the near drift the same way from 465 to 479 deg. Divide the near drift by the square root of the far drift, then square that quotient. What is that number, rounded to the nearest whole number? 18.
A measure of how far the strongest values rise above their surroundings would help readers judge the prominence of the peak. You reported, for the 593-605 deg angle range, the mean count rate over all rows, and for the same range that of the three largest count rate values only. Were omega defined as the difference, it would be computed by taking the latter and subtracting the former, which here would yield 17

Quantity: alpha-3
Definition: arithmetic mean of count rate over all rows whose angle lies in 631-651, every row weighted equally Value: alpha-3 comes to 405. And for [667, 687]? 392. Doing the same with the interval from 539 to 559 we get 407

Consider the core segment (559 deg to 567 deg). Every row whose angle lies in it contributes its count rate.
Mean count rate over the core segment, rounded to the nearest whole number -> 340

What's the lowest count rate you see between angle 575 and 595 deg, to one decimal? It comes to 191.2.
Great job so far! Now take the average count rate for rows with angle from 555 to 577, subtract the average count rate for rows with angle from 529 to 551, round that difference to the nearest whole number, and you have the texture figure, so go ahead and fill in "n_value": -98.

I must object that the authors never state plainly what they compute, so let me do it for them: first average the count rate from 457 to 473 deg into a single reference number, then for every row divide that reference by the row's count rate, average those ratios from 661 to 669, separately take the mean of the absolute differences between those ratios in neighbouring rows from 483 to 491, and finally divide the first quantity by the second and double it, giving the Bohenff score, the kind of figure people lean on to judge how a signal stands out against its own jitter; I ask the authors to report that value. 12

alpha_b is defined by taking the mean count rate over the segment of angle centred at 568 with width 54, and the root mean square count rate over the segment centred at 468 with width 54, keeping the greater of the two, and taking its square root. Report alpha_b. 17.9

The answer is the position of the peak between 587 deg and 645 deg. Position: 634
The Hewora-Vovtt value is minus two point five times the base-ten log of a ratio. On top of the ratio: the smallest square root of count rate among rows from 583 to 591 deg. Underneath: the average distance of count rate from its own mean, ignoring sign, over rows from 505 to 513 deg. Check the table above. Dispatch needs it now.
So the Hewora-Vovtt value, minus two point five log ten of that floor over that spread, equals -1.4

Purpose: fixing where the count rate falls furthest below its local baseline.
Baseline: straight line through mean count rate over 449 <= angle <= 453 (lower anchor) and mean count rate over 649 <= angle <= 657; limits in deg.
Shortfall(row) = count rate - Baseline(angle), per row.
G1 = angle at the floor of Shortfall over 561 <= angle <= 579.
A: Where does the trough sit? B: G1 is 570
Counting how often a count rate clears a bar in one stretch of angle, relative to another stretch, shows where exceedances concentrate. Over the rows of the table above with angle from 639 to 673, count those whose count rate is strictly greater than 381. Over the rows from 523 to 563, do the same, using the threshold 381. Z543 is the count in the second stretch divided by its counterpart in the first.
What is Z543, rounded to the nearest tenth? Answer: 1.2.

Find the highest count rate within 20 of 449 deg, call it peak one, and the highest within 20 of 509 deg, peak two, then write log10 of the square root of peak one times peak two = 2.64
